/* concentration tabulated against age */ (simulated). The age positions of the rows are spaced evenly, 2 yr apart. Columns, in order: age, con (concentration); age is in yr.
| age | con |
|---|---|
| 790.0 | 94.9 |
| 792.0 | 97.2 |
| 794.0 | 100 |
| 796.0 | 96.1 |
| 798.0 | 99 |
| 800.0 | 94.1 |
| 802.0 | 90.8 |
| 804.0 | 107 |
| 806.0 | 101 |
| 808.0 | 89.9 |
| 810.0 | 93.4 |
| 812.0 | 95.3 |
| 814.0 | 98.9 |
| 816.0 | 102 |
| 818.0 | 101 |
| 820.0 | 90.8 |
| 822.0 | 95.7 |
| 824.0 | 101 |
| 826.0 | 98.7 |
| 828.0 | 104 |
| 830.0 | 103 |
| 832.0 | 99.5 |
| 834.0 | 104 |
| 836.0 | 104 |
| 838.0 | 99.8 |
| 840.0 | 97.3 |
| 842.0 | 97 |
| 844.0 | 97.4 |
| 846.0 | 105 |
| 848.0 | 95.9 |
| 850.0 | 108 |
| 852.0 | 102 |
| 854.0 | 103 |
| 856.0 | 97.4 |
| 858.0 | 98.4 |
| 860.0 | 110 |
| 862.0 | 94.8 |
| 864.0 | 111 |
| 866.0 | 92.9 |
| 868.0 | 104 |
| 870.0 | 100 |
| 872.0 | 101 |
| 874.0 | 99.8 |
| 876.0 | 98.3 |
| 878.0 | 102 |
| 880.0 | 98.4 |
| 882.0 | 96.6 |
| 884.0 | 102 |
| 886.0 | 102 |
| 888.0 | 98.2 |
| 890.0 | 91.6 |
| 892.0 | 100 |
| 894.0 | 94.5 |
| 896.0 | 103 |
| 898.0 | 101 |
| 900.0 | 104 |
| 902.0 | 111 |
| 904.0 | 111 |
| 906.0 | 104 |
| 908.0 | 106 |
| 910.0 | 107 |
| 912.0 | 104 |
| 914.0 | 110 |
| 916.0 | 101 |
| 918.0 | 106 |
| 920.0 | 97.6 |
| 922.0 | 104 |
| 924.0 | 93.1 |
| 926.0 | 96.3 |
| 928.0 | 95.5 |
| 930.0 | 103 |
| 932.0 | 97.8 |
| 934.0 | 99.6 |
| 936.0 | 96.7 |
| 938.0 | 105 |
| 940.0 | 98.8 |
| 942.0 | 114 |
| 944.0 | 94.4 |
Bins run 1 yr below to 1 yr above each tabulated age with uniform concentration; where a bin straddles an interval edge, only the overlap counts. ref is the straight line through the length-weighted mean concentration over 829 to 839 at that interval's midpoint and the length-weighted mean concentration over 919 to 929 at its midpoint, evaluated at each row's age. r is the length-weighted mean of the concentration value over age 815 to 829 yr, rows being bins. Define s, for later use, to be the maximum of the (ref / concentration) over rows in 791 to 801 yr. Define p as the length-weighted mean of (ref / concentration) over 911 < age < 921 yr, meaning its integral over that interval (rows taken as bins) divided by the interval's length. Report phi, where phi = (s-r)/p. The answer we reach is -104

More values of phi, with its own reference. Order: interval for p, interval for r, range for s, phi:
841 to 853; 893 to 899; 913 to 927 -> -98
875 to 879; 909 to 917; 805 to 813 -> -105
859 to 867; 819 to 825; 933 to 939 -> -96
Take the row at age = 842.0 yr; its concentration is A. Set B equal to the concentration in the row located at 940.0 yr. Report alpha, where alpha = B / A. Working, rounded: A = 97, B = 98.8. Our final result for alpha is 1.02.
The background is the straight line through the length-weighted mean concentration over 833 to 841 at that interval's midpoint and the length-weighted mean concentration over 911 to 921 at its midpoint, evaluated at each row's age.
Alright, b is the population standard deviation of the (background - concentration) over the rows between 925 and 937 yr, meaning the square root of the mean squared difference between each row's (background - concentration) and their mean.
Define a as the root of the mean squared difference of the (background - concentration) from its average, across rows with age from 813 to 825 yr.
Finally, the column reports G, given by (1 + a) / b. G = 1.97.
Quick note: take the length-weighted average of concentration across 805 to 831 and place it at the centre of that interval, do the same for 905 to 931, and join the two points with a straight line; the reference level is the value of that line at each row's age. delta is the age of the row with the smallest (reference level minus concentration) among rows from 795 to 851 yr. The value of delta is 804.0 yr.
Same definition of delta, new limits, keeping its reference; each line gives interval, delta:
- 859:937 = 864.0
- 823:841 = 828.0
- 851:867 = 864.0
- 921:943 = 942.0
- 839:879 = 864.0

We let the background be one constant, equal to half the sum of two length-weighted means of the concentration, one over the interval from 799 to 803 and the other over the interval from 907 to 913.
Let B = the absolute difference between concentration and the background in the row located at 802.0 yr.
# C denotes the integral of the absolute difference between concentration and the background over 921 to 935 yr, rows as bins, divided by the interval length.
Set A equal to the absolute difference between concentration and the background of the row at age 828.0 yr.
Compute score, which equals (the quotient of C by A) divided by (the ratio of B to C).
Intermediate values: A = 4.94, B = 8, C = 3.3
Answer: 0.3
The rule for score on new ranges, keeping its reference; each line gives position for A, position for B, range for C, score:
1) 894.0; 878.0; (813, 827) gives 0.5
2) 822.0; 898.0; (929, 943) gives 2.7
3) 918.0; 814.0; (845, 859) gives 13.8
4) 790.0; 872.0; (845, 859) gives 1.9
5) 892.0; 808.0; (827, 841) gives 1.1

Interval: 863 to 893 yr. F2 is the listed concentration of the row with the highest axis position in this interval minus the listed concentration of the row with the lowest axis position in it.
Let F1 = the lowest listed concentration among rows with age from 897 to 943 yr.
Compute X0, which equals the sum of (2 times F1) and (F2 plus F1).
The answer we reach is 268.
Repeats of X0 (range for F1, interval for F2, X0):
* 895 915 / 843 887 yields 308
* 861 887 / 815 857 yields 274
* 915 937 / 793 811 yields 273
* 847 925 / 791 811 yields 271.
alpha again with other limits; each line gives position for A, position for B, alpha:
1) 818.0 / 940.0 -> 0.98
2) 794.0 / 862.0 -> 0.95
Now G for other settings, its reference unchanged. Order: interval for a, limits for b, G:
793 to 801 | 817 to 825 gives 0.80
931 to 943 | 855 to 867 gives 0.97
